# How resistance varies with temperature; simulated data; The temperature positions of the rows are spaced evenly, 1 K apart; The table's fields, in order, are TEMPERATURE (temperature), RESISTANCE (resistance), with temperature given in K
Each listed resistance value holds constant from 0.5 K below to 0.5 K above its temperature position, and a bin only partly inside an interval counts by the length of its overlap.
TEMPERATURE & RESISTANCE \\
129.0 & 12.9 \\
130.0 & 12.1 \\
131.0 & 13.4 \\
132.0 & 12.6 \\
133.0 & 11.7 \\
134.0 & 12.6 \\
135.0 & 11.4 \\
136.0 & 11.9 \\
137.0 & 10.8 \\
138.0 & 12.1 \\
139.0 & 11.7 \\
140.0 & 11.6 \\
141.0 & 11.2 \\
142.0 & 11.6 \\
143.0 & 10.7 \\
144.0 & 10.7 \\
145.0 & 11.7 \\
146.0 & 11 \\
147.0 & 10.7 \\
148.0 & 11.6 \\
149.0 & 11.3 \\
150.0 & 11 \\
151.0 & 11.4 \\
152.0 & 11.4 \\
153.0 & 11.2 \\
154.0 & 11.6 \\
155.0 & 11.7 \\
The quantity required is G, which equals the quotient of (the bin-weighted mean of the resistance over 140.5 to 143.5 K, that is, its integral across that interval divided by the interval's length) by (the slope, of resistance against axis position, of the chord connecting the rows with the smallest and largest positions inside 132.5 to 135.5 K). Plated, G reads -74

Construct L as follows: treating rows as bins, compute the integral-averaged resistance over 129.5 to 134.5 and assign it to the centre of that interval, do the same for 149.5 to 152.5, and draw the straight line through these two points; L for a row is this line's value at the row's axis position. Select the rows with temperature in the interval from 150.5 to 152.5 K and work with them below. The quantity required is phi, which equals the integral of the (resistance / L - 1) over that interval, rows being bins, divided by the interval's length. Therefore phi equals 0.01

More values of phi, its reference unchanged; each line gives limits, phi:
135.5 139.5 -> -0.04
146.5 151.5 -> -0.02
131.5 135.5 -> -0.03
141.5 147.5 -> -0.05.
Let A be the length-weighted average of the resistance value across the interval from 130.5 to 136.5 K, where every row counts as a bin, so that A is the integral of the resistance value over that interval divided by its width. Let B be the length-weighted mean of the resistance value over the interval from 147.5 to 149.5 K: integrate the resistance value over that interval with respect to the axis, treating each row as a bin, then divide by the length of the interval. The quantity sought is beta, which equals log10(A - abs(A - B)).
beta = 1.06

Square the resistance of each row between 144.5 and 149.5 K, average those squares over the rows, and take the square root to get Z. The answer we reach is 11.3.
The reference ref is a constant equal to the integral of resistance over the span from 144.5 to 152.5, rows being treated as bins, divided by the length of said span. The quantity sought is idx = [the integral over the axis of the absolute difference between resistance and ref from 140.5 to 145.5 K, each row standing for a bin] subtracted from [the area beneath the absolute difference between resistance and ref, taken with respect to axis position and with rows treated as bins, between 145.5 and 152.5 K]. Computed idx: -0.2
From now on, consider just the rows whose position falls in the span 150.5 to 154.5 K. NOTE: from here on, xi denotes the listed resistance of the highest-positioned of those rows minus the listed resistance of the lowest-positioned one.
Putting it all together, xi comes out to 0.2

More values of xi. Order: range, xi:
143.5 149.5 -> 0.6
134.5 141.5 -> -0.2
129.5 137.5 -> -1.3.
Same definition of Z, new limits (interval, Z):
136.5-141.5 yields 11.5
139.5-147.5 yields 11.2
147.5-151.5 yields 11.3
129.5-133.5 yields 12.5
